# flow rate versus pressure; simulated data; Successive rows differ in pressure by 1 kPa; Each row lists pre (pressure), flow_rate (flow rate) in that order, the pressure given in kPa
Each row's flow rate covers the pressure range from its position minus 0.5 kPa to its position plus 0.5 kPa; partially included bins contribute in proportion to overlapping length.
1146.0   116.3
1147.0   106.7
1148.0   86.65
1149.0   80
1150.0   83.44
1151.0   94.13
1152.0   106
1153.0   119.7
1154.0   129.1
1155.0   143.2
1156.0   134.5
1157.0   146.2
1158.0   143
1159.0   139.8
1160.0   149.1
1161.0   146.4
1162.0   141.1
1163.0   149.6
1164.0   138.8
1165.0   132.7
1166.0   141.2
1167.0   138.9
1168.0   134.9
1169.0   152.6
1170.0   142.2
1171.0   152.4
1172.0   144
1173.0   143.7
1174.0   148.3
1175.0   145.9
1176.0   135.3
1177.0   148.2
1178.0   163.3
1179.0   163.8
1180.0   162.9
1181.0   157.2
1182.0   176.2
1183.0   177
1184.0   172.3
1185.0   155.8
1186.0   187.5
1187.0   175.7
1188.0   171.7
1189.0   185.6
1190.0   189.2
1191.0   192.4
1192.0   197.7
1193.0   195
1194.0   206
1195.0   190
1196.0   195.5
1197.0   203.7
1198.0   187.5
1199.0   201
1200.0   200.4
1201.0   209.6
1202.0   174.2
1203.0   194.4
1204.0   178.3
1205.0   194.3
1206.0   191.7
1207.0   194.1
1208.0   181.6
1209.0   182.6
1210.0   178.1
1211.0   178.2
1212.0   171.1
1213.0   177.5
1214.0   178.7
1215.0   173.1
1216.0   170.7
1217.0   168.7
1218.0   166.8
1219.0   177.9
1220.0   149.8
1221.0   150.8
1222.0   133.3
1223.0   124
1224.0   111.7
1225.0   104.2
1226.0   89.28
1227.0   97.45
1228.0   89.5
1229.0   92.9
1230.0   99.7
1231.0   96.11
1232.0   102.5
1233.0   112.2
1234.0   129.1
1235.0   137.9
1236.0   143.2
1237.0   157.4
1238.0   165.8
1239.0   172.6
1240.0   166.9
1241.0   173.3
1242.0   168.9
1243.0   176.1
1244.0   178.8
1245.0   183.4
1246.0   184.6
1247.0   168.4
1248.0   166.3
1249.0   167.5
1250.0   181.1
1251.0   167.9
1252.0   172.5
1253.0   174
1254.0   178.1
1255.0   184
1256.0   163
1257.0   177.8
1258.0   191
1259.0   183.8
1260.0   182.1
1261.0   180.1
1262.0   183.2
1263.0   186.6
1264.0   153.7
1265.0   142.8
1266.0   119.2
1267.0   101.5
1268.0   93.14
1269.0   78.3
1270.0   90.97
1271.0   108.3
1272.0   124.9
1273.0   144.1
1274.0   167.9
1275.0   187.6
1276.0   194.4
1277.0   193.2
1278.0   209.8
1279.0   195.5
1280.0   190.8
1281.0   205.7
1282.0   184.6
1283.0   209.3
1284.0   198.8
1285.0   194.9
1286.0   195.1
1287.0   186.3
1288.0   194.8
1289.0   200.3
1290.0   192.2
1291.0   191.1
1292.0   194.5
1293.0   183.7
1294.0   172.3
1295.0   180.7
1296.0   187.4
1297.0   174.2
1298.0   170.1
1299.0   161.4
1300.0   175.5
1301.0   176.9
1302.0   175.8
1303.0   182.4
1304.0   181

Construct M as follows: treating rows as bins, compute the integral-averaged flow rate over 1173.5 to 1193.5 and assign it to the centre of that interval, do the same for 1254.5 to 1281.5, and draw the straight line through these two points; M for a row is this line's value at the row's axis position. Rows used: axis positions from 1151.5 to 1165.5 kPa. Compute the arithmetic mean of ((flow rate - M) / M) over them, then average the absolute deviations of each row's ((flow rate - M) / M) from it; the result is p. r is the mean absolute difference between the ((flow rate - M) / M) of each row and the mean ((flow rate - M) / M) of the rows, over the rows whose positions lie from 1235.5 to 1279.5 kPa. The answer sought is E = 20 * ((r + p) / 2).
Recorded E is 1.9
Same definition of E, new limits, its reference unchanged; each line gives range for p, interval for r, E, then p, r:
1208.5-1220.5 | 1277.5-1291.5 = 0.7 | 0.036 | 0.04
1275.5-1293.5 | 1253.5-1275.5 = 2.3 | 0.033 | 0.20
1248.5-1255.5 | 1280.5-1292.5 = 0.6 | 0.033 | 0.03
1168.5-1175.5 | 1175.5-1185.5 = 0.8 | 0.020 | 0.06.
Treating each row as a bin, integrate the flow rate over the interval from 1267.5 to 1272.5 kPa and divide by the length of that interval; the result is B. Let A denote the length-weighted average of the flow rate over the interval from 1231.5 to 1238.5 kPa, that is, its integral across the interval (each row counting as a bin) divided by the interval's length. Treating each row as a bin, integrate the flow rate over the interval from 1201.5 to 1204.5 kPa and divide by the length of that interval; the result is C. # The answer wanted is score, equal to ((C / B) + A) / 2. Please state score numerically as 69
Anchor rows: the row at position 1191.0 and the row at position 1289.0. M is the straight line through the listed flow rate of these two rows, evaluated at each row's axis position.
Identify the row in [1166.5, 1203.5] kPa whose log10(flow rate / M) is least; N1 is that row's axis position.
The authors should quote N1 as 1176.0 kPa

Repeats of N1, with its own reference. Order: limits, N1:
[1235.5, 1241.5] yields 1236.0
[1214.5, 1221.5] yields 1220.0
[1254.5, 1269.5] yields 1269.0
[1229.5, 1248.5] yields 1231.0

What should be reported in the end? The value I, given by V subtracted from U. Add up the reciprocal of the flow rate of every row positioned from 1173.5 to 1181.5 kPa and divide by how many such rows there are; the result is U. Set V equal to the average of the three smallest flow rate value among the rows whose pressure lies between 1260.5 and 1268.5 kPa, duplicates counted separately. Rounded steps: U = 0.0066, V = 105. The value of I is -105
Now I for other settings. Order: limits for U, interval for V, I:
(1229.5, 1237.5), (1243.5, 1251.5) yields -167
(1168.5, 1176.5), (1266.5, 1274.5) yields -87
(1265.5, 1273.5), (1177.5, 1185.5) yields -159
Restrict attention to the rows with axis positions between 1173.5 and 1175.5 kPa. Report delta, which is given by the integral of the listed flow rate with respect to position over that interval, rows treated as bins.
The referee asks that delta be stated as 294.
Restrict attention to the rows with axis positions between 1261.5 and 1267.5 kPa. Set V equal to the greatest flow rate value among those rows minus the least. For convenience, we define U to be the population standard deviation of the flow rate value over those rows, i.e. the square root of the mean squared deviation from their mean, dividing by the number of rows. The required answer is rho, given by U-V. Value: -54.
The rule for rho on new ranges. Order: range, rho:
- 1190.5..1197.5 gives -11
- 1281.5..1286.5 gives -17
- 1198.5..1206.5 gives -24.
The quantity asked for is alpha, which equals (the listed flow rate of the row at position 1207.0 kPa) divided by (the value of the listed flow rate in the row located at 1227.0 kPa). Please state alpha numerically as 2.0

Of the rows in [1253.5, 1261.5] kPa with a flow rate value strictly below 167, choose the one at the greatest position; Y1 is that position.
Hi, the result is 1256.0 kPa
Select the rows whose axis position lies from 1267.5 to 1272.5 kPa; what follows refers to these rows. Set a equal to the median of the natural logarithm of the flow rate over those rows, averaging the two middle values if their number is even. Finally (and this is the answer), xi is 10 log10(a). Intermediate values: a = 4.53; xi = 6.56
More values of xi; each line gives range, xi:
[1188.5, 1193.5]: 7.21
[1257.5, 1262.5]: 7.17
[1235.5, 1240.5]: 7.08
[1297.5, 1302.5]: 7.13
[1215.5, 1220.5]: 7.10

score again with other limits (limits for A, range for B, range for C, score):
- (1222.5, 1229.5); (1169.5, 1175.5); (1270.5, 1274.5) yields 51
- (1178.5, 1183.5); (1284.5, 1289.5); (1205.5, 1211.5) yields 84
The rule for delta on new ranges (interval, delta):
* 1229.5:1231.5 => 196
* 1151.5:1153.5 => 226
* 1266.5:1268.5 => 195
